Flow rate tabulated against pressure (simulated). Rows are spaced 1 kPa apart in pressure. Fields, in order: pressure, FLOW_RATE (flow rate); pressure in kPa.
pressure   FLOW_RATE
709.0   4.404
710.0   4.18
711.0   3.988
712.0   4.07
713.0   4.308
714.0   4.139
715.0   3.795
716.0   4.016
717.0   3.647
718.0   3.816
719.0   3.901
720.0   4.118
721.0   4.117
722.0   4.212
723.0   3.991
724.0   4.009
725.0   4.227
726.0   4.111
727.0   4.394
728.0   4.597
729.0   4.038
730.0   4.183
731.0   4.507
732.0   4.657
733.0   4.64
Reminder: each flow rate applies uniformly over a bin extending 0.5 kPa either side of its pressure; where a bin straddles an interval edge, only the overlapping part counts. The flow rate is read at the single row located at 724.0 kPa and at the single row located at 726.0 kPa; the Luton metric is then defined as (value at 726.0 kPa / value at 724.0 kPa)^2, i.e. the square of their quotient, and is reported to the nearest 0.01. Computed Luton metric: 1.05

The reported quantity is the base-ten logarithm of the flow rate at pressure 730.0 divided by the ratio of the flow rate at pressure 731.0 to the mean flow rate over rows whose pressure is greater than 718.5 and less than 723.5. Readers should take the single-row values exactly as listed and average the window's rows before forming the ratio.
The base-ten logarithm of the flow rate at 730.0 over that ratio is 0.577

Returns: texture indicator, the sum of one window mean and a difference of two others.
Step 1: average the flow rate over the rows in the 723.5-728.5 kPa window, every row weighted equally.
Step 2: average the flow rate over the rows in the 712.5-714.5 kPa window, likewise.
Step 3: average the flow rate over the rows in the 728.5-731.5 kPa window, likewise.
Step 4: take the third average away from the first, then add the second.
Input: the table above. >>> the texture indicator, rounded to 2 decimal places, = 4.25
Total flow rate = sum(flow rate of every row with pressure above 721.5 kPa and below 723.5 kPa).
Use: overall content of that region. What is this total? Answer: 8.20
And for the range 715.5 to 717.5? 7.66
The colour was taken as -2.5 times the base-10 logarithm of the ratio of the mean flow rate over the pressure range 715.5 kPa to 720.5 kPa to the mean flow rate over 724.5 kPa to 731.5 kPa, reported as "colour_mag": 0.10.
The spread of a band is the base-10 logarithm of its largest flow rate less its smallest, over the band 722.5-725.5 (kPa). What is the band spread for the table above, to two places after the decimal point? -0.63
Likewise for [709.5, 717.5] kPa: -0.18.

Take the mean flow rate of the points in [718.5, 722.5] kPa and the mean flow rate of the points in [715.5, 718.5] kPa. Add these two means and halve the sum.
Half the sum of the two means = 3.96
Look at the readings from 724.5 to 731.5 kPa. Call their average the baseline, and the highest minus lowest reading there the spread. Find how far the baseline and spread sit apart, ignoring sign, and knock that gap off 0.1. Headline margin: -3.63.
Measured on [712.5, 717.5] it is -3.22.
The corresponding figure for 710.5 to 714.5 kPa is -3.71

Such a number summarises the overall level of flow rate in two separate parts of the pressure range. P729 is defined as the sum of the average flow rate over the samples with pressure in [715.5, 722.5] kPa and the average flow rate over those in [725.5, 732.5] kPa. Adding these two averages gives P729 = 8.33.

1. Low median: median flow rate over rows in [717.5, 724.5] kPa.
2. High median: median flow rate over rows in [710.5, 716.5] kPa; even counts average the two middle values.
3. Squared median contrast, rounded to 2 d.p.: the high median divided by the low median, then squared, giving 1.02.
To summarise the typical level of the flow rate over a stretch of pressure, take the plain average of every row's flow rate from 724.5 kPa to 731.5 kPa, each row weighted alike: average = 4.29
